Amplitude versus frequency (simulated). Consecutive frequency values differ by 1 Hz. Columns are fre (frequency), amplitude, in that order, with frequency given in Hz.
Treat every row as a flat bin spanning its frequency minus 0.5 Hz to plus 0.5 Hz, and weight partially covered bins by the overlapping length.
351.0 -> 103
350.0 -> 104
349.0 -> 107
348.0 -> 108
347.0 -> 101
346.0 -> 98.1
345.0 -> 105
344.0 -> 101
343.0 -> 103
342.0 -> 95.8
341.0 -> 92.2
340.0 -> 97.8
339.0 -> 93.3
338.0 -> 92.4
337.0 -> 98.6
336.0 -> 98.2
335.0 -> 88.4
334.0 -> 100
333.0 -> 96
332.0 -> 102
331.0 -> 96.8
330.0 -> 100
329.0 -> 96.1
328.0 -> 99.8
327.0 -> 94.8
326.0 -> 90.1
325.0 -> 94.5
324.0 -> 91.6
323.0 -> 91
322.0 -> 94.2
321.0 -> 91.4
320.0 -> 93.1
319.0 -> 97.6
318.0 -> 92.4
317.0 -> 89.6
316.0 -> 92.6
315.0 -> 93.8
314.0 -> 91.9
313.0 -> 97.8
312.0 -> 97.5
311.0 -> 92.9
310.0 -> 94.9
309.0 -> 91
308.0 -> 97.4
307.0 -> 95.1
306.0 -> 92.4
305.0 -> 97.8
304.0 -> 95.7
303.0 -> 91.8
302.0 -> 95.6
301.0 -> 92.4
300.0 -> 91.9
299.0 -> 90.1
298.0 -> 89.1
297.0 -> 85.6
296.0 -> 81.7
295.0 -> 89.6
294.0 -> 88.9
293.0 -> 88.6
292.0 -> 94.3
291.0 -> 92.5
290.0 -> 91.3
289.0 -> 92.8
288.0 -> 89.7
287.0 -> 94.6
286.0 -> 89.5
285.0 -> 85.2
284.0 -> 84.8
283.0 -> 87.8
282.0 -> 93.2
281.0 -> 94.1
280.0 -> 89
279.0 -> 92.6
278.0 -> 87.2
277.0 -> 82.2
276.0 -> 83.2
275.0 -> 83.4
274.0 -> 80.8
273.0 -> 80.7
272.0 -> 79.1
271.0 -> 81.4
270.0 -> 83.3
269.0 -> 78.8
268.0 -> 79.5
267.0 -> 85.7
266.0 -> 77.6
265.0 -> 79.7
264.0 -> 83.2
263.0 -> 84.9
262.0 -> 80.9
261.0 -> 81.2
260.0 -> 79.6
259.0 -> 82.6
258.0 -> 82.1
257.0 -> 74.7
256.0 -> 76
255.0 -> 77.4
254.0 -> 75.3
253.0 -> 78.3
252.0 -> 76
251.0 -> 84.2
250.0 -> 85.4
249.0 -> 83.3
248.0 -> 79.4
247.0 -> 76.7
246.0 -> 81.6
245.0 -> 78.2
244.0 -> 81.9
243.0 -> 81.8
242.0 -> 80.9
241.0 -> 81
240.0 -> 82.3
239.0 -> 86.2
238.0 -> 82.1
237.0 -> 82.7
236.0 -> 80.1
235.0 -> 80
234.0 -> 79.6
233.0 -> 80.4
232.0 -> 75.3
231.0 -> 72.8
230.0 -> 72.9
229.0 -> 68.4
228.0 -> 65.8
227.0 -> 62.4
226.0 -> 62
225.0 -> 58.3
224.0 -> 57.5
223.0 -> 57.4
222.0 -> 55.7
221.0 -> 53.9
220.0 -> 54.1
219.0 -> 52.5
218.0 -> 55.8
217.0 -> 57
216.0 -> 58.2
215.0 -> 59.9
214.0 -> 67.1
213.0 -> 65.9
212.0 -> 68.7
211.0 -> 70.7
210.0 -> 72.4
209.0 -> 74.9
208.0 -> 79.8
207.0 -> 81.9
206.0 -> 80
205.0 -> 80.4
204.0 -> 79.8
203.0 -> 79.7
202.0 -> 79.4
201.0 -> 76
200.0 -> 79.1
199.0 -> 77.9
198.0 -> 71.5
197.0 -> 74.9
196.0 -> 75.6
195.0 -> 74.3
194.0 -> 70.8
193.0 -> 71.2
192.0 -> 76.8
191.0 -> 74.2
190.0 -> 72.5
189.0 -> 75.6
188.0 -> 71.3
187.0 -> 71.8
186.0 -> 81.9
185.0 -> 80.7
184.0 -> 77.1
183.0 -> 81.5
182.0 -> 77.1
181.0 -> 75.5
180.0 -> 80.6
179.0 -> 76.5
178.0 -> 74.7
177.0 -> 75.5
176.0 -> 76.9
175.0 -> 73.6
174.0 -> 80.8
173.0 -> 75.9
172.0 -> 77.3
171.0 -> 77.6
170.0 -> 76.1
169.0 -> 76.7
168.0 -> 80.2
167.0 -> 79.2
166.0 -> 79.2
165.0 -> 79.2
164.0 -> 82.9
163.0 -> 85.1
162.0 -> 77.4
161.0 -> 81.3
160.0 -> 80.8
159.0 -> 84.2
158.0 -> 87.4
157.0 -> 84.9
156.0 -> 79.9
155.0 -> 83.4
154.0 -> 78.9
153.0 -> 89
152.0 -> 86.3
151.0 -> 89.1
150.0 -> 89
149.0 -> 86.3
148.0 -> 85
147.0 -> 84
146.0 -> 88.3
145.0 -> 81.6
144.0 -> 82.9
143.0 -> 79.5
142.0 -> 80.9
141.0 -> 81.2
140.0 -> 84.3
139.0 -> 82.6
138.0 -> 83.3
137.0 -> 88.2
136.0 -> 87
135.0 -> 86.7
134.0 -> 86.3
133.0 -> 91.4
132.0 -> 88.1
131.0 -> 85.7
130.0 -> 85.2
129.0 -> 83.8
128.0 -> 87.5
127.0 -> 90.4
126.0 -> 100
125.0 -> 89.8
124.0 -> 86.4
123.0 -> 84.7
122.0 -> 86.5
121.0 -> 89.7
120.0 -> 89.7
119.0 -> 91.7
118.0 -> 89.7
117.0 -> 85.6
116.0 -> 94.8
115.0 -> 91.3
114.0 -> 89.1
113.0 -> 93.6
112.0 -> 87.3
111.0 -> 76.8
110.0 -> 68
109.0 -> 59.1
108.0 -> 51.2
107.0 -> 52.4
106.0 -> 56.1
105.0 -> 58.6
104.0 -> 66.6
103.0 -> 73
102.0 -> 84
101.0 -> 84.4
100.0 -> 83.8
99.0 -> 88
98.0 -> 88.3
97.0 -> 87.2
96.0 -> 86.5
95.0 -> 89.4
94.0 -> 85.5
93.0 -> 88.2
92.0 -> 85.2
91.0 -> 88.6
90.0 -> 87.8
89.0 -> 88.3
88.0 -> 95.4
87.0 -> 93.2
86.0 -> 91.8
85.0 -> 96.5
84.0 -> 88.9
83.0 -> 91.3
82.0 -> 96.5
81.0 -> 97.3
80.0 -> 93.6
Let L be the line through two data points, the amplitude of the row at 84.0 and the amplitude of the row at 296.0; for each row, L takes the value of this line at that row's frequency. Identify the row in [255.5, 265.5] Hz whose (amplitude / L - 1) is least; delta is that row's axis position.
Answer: 257.0 Hz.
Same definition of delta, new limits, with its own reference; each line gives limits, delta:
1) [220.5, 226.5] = 221.0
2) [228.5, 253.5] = 229.0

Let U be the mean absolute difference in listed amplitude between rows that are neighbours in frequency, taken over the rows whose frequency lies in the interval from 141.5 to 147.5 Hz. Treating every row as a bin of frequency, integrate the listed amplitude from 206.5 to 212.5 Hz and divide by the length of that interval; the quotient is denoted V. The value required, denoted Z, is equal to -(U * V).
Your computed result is -256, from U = 3.4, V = 75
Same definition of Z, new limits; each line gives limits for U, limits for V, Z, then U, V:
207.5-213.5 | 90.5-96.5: -243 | 2.8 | 87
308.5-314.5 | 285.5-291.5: -306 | 3.3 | 92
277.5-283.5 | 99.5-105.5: -306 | 4.1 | 75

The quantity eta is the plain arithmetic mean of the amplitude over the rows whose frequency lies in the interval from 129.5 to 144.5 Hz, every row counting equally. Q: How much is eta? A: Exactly 84.9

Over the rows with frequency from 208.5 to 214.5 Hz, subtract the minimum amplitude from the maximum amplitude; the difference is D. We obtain 9.0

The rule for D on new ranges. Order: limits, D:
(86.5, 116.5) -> 44.2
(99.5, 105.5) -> 25.8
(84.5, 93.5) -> 11.3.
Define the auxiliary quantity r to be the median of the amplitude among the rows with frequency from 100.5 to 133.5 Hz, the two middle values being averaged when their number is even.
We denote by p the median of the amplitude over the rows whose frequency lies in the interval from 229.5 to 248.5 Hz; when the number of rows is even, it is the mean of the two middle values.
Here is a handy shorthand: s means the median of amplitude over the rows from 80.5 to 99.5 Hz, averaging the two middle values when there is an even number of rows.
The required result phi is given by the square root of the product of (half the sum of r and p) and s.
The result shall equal 86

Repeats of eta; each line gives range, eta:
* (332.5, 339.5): 95.3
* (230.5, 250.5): 80.6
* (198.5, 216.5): 74.0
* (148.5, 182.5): 80.5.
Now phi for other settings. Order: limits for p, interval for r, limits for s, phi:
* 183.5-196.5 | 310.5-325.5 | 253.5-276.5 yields 82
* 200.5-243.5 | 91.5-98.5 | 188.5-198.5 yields 77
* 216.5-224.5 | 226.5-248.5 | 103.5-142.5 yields 77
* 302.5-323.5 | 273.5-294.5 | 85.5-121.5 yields 89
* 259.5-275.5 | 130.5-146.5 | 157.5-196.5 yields 80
